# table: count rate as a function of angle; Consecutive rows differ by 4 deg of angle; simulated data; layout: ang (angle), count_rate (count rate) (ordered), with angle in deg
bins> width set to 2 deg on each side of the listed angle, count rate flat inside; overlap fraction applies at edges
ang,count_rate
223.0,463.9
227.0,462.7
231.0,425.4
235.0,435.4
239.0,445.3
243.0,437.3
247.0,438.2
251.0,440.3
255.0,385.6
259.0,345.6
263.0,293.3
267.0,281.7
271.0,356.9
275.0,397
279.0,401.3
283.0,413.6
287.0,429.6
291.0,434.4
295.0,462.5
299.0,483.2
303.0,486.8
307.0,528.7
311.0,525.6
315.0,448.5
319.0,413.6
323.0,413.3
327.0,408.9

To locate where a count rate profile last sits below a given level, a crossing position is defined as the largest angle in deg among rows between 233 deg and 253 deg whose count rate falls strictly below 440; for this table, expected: 247.0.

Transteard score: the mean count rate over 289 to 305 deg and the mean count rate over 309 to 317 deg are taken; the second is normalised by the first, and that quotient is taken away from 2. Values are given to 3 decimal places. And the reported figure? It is 0.956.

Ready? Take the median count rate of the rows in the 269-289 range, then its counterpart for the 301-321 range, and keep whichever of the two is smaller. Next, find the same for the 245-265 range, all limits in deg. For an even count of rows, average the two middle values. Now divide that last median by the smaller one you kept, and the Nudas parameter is 0.96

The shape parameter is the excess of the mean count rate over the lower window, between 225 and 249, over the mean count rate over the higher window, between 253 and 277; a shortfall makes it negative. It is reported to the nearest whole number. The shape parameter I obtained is 97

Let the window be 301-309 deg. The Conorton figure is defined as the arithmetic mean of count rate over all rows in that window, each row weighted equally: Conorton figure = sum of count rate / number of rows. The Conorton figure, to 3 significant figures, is 508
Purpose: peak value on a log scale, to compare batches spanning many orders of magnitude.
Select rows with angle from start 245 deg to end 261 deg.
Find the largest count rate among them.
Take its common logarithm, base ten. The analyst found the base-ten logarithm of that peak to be 2.64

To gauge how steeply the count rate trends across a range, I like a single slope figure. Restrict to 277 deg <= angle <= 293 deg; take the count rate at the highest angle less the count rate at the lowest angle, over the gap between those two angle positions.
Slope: 3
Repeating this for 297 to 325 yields -3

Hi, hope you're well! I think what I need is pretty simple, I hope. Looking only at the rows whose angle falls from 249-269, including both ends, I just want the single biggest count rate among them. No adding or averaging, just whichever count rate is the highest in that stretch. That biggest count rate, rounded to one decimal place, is 440.3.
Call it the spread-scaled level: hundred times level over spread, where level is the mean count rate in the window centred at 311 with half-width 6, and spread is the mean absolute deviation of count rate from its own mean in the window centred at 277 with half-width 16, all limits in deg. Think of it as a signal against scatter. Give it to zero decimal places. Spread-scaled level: 1022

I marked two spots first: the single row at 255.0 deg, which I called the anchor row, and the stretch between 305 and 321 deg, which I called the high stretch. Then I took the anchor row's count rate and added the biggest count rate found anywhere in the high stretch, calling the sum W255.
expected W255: 914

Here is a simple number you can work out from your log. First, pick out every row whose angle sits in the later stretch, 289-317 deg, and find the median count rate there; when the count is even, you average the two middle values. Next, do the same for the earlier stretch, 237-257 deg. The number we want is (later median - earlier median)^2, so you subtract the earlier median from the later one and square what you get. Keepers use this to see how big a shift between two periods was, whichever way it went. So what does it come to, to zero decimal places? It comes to 2025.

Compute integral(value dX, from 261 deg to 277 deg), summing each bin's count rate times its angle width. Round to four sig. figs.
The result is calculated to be 5316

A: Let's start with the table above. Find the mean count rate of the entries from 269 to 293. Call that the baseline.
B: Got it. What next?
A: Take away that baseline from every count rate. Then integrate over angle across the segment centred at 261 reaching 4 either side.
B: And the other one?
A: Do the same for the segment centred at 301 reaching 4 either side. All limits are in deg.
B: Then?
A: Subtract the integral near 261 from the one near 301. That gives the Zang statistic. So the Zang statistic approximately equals 1324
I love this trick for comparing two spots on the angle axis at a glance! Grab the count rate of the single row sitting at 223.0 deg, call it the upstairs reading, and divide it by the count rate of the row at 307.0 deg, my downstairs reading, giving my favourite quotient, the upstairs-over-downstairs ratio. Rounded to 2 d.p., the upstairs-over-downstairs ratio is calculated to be 0.88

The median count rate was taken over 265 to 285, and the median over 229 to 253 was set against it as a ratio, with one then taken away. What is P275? 0.10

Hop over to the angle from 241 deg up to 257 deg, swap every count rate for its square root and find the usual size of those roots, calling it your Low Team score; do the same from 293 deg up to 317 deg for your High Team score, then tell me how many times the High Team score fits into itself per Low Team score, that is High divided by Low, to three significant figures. 1.07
